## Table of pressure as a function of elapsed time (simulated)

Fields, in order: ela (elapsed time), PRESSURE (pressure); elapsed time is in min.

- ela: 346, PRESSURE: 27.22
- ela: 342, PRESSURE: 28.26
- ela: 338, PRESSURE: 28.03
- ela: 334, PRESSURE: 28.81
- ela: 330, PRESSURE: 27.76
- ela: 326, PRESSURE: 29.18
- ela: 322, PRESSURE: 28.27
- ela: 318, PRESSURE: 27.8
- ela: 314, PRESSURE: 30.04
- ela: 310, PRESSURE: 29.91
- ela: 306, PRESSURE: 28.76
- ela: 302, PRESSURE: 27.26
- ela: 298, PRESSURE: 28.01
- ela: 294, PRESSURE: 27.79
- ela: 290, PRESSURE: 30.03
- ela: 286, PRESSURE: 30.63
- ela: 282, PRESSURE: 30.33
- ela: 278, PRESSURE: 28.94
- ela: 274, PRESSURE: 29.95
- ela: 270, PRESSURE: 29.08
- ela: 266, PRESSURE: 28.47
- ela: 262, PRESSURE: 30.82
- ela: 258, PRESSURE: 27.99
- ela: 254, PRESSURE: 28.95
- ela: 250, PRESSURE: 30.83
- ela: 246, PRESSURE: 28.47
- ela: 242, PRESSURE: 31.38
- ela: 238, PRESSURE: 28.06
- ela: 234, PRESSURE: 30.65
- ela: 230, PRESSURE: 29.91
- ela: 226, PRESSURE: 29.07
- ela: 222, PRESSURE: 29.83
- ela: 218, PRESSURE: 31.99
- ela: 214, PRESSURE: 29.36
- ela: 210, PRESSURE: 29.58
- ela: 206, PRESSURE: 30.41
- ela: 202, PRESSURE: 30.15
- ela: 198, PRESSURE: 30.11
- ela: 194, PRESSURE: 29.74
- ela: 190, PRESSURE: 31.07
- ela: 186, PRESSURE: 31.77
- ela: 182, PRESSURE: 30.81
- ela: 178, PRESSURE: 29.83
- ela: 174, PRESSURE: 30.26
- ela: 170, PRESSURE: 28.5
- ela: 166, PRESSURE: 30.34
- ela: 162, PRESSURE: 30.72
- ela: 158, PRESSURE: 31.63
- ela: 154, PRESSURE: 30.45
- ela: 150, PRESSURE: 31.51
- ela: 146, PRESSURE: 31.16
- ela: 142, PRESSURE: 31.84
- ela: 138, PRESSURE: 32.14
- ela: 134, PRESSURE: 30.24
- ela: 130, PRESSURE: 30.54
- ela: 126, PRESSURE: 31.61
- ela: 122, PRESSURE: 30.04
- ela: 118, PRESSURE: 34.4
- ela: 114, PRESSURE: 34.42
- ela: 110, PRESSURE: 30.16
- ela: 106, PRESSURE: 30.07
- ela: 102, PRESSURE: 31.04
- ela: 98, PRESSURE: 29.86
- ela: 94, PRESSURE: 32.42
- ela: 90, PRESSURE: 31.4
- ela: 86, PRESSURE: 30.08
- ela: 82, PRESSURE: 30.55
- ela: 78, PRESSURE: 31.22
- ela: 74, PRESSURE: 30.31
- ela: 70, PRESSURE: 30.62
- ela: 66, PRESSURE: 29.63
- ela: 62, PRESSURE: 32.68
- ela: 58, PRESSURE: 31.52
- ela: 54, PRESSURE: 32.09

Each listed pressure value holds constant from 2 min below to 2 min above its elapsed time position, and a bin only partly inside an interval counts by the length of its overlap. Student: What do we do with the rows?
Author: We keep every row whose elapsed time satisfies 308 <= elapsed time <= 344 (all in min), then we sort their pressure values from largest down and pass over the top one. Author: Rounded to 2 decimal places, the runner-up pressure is 29.91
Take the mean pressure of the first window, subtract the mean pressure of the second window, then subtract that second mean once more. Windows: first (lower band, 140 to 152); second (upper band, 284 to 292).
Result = -29.2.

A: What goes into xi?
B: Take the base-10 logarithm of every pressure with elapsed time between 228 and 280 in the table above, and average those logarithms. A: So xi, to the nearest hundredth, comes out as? 1.47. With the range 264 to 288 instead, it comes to 1.47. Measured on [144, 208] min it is 1.48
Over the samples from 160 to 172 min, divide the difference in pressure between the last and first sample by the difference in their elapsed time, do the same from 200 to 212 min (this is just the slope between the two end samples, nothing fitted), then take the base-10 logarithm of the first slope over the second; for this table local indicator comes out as 0.6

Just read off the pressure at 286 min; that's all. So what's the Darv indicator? 30.63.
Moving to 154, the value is 30.45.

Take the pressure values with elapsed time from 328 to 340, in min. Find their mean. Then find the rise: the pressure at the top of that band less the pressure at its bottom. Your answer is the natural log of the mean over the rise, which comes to 4.6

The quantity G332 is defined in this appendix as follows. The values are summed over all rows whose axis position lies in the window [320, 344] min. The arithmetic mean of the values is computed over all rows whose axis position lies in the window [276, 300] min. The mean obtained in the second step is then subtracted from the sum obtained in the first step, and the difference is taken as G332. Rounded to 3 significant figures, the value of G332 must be 141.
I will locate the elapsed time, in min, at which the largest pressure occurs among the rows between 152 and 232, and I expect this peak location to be 218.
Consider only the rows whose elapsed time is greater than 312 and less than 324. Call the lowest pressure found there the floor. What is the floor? 27.8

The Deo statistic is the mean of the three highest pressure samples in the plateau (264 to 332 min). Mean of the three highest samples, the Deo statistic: 30.3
